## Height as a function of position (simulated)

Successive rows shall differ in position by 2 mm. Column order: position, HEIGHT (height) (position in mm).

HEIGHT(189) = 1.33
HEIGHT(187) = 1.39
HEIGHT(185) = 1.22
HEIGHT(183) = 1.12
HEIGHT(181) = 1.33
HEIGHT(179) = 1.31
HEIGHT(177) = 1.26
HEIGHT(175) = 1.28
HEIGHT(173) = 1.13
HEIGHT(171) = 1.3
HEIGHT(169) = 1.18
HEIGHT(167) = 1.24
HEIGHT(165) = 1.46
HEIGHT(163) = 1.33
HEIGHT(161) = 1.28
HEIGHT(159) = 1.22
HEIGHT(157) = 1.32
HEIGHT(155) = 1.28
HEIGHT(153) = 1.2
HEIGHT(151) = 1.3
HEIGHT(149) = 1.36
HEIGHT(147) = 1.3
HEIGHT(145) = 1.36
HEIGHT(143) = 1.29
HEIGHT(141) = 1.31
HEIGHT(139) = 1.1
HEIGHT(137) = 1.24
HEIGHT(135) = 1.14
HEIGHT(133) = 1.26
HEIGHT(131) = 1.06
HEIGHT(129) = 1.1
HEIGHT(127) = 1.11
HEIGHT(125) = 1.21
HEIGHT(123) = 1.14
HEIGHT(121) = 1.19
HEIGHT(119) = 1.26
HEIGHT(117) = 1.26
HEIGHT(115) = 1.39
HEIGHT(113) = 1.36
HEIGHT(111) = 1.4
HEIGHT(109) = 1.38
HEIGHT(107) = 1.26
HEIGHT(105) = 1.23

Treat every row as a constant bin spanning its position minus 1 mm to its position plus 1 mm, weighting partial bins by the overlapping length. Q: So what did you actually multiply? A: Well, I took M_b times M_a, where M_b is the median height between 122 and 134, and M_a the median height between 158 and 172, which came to 1.44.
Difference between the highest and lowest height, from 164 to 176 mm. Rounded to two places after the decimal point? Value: 0.33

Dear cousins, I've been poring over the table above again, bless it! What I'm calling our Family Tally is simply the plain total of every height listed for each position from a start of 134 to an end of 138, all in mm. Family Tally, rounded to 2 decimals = 2.38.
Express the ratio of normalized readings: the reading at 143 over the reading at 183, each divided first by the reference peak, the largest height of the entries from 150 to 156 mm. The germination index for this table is 1.15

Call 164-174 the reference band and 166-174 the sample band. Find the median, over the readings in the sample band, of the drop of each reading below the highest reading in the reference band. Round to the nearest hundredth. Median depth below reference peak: 0.25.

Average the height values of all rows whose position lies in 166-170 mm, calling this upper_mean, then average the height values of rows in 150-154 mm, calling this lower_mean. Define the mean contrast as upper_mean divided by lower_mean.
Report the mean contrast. 0.97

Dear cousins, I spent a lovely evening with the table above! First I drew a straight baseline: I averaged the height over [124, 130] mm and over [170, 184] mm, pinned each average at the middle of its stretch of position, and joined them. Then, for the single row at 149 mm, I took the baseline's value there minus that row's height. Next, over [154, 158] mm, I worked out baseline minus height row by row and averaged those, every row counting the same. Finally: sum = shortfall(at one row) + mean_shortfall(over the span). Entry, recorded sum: -0.27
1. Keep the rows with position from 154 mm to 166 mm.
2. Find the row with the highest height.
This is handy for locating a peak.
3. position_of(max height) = 165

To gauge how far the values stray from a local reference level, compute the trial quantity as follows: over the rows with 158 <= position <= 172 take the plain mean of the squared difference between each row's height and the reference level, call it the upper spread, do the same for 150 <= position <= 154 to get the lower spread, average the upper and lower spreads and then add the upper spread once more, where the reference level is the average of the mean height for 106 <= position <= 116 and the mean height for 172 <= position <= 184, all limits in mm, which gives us 0.013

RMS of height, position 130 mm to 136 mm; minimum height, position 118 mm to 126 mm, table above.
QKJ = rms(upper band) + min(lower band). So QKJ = 2.30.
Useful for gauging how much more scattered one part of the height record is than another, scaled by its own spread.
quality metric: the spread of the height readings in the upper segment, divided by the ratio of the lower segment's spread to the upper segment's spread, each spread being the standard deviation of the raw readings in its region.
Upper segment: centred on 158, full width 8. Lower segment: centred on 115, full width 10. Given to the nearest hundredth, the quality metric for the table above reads 0.02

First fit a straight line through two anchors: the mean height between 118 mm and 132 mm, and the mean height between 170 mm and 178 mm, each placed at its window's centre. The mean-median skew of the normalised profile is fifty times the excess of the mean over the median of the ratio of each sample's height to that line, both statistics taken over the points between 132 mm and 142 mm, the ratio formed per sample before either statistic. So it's -1.3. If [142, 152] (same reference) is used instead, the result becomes 0.9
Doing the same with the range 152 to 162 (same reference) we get -0.5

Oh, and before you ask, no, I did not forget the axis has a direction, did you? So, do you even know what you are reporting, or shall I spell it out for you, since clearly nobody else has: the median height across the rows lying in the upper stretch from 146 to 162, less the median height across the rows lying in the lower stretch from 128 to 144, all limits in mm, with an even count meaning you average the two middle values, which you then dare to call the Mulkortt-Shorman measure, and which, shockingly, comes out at 0.10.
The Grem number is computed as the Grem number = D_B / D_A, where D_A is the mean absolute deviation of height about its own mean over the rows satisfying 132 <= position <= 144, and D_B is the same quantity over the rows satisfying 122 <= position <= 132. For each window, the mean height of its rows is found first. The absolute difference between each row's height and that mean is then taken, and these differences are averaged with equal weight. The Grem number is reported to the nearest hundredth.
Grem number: 0.59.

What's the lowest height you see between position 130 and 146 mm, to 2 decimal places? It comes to 1.06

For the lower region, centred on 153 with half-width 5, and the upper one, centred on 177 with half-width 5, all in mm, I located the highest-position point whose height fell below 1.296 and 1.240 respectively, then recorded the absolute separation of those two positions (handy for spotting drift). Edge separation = 18 mm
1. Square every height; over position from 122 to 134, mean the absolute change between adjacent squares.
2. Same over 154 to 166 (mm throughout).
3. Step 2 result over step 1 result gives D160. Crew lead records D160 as 1.0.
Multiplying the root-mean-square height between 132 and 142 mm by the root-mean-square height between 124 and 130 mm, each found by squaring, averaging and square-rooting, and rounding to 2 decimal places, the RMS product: 1.38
